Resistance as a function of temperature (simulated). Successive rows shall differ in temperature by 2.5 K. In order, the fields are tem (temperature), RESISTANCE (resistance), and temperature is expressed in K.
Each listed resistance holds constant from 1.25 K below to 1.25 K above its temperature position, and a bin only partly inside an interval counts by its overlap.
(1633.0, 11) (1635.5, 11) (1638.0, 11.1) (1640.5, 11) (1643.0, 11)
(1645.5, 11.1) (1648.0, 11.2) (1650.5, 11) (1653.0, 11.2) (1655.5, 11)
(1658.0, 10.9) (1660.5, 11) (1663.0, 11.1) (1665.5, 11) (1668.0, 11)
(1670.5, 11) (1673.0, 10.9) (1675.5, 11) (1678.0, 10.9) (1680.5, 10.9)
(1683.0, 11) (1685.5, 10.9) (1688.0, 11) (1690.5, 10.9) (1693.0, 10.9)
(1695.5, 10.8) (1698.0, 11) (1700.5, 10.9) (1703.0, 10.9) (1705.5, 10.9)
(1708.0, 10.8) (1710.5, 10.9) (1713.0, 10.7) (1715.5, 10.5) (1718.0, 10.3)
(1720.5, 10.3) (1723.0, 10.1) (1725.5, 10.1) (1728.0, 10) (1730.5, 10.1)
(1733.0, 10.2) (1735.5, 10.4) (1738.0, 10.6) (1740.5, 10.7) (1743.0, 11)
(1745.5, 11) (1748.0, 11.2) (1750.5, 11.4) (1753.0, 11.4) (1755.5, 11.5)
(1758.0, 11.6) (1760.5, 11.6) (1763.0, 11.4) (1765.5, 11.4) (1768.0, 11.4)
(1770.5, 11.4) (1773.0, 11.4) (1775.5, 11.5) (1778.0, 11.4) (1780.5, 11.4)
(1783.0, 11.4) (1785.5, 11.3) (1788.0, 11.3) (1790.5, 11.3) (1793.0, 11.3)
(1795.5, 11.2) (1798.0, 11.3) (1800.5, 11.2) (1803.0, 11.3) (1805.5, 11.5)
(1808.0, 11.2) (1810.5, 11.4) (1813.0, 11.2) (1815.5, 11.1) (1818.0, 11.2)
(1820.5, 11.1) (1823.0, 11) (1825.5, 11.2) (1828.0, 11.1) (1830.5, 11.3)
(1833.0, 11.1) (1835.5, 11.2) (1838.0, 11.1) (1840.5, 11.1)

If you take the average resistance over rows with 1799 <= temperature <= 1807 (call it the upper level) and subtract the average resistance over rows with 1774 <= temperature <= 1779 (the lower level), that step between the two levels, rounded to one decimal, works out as -0.1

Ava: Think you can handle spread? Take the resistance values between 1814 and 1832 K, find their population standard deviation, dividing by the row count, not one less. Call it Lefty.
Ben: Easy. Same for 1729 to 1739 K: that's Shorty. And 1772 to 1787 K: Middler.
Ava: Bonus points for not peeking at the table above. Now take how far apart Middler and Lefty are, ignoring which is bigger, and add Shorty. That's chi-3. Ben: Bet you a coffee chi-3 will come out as 0.22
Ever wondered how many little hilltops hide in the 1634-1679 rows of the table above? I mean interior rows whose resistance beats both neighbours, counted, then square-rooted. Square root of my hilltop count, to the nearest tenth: 2.2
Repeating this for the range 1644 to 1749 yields 2.8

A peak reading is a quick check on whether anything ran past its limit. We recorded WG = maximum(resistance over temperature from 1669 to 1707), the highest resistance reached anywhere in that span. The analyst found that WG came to 11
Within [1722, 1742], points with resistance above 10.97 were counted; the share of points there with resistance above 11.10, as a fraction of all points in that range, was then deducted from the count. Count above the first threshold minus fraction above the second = 0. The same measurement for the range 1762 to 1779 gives 6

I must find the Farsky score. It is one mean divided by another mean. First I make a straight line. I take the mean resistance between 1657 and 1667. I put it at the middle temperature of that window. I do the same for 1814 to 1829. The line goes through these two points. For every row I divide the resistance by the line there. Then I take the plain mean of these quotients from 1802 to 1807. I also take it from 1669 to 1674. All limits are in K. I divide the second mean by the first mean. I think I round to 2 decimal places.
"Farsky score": 0.97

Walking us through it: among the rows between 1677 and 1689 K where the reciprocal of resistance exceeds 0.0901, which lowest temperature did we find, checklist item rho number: 1678.0 K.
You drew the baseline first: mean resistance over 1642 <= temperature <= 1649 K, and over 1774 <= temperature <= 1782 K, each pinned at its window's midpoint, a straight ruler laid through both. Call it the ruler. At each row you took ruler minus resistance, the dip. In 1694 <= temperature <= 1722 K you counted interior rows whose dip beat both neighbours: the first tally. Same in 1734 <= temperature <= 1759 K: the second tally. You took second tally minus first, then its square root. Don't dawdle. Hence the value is 1.0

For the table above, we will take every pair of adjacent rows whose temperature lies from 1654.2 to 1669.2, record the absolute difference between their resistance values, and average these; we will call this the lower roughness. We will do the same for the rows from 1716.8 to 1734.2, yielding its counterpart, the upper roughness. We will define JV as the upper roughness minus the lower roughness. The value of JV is 0.00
